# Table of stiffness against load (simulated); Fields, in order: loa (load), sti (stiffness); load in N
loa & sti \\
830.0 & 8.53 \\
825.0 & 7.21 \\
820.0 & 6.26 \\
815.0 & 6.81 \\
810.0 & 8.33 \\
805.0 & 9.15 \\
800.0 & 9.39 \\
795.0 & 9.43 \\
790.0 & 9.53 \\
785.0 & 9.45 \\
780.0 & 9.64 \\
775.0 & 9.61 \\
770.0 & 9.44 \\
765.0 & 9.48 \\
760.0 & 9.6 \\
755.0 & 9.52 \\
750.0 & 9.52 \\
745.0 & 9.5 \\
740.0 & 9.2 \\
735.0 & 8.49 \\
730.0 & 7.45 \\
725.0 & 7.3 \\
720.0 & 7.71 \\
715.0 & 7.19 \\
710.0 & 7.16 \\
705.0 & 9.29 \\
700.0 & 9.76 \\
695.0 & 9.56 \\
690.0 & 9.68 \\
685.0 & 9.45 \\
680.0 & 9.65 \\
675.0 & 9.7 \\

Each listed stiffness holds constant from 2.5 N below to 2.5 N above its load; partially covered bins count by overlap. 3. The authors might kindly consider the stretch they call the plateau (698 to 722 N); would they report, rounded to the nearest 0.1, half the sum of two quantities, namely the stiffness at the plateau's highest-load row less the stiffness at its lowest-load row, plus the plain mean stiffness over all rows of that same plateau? 3.1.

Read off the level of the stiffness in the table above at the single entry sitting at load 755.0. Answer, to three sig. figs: 9.52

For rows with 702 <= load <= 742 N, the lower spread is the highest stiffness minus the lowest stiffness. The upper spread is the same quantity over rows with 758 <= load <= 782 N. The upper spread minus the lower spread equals -1.9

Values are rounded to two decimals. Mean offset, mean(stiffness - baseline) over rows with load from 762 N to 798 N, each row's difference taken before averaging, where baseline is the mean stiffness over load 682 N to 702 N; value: -0.10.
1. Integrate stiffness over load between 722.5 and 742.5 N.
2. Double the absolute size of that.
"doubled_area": 324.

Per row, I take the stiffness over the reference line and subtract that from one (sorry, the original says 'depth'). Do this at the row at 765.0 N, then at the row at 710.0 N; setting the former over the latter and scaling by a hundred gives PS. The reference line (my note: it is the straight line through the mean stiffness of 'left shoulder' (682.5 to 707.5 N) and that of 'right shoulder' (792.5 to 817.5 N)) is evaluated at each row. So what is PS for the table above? -24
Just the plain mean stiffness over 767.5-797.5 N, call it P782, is 9.52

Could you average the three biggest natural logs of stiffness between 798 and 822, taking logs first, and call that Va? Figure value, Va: 2.19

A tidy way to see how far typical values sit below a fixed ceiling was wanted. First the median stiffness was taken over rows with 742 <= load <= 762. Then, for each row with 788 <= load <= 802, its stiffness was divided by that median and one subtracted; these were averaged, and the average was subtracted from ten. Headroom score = 10.01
